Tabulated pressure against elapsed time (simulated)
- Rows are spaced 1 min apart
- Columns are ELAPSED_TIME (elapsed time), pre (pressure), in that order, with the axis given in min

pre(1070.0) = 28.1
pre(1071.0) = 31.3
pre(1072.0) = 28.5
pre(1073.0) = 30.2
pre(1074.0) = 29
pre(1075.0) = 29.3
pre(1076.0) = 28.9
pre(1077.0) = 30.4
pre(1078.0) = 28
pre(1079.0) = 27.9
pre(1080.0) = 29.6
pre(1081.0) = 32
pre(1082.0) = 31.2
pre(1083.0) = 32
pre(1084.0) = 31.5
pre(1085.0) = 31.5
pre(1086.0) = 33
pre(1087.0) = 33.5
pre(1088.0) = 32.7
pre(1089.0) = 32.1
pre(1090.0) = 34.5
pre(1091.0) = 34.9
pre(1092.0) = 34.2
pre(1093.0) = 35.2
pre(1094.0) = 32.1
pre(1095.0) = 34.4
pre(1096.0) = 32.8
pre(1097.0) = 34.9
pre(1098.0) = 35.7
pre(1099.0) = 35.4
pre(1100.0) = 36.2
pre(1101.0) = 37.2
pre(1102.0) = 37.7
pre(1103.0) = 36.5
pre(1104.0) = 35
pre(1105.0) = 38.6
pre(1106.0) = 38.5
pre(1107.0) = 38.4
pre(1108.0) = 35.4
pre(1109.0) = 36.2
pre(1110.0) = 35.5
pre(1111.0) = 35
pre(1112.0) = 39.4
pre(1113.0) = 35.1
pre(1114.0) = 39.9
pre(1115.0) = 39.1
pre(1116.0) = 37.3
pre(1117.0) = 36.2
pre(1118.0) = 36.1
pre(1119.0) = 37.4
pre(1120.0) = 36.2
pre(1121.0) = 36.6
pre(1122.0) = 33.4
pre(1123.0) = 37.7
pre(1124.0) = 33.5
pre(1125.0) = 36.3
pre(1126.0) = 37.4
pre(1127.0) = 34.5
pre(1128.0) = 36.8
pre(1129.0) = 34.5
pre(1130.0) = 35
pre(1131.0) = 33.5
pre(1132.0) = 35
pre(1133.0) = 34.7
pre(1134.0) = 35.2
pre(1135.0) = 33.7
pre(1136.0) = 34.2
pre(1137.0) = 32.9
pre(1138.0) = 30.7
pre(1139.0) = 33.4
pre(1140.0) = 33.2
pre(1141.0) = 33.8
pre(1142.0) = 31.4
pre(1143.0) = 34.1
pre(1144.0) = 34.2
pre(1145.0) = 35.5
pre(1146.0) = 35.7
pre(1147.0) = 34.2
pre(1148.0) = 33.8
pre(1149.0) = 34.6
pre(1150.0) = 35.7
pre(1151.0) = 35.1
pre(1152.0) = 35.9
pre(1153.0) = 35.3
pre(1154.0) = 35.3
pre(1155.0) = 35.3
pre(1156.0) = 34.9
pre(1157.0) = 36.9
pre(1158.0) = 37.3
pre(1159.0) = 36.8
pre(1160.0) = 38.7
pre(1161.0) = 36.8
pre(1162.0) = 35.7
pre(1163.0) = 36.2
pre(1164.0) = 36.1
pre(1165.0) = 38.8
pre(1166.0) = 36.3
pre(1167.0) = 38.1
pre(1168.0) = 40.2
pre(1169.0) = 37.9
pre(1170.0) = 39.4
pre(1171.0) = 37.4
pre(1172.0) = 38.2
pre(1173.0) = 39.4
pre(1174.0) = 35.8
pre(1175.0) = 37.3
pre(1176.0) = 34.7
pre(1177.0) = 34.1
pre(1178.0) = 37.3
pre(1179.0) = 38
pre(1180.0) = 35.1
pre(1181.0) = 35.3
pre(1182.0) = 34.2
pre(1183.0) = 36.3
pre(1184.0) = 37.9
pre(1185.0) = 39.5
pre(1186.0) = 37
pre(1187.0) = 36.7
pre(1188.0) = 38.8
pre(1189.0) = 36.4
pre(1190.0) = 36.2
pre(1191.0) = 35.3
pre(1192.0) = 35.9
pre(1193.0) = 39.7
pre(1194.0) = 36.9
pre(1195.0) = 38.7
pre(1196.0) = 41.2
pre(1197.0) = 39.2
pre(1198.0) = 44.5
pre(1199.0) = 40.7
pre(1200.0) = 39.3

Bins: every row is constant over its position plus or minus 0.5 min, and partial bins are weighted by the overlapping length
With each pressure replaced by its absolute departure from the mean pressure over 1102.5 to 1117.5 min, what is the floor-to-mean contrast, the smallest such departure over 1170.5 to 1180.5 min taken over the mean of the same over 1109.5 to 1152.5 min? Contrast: 0.10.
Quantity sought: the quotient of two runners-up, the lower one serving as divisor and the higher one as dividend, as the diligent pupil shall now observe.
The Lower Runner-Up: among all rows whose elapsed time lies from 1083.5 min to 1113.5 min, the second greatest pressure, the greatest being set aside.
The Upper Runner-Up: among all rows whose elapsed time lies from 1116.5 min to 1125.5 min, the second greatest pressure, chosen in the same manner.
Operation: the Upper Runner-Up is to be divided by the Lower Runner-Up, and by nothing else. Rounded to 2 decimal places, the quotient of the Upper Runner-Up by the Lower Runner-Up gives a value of 0.97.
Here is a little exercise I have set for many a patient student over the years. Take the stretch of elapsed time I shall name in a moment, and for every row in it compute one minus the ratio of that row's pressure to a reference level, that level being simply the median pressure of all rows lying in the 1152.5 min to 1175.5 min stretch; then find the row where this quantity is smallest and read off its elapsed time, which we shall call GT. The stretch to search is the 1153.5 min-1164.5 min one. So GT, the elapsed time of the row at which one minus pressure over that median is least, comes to 1160.0 min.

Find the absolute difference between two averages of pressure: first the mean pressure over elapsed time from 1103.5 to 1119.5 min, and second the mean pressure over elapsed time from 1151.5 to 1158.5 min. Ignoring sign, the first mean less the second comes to 1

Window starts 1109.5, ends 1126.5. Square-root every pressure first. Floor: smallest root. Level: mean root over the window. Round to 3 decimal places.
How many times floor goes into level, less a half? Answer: 0.546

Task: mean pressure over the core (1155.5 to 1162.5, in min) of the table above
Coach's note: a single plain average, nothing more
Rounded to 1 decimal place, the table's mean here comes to 36.7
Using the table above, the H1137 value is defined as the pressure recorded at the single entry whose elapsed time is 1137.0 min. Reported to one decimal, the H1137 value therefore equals 32.9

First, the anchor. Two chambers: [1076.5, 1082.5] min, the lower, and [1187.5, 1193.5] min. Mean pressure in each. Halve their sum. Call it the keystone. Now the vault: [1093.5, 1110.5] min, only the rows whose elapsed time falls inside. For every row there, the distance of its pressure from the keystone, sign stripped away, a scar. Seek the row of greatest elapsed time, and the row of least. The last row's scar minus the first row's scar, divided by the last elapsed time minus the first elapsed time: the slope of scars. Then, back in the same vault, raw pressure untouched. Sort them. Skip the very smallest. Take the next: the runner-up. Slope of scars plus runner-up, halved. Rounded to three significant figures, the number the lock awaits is 16.4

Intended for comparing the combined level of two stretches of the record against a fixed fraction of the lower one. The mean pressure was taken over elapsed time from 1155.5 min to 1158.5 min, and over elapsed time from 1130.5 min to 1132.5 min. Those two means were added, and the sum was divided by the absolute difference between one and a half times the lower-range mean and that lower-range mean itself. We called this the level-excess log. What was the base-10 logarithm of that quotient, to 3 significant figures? 0.615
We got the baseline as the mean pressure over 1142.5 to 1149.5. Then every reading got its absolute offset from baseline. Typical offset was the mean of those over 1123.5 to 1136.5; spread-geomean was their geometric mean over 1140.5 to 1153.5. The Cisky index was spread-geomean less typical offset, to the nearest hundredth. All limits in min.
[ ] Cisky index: -0.32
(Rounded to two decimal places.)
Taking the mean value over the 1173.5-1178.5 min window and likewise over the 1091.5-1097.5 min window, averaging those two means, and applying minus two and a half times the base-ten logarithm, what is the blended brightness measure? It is -3.86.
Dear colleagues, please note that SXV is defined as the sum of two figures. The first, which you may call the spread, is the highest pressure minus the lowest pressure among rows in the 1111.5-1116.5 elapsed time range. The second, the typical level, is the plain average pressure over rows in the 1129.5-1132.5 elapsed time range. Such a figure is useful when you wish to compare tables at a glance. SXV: 39.3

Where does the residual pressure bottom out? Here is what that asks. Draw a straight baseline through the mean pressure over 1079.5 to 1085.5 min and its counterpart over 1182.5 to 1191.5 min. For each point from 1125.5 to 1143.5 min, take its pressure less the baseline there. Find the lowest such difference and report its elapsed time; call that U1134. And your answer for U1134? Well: 1138.0 min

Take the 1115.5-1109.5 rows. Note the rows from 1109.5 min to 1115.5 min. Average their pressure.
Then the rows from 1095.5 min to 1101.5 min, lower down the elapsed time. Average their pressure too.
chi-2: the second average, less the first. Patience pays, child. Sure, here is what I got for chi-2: -2.0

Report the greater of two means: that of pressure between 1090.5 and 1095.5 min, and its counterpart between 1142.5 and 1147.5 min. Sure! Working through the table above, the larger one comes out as 34.7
